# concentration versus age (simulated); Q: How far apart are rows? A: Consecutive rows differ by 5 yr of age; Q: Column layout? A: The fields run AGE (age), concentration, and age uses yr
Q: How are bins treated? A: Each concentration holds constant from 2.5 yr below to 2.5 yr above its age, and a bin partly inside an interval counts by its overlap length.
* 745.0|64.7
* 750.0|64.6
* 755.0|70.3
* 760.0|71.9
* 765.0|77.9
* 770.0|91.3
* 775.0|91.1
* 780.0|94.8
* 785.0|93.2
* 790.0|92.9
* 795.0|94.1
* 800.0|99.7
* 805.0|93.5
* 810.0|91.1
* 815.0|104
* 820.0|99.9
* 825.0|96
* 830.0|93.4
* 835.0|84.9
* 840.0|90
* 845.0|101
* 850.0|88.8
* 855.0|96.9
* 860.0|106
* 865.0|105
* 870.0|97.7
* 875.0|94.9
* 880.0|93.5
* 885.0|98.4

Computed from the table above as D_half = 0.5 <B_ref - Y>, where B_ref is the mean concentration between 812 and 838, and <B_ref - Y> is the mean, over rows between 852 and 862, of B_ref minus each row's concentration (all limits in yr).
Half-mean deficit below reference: -3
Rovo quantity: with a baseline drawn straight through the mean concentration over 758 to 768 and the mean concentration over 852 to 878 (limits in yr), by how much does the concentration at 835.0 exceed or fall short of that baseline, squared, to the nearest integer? 61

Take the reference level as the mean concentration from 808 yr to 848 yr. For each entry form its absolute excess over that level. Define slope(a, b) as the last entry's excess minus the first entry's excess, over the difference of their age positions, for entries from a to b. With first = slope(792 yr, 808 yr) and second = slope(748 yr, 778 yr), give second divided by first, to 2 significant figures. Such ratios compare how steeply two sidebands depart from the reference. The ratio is -18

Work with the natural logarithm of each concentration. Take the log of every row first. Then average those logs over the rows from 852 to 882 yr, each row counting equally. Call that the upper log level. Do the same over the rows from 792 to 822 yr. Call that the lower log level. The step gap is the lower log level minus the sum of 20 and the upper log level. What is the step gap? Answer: -20.0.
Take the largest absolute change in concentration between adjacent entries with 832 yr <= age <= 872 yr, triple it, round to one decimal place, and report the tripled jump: 36.6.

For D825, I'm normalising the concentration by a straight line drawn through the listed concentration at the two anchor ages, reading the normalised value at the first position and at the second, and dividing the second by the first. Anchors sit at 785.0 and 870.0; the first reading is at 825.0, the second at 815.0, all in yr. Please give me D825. 1.09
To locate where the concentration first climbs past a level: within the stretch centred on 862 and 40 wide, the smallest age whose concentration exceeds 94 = 845.0 yr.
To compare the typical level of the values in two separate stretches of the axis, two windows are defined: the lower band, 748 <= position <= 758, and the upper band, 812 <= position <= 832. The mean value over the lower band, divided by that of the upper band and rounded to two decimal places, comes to 0.69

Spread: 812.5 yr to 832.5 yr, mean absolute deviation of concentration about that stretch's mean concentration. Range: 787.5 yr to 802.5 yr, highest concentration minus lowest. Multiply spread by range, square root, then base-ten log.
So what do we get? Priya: 0.70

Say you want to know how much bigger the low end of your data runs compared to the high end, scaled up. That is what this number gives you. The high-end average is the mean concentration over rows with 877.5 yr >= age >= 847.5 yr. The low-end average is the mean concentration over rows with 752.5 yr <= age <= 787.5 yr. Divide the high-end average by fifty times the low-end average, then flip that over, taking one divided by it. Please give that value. 43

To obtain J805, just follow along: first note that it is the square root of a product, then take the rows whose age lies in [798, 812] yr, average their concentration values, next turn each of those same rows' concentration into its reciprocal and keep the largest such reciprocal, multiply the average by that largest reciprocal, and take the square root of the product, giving 1.02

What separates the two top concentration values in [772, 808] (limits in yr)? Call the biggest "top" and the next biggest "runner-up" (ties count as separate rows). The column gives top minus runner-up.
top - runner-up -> 5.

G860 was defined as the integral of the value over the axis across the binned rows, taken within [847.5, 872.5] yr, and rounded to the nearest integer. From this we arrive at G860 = 2472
